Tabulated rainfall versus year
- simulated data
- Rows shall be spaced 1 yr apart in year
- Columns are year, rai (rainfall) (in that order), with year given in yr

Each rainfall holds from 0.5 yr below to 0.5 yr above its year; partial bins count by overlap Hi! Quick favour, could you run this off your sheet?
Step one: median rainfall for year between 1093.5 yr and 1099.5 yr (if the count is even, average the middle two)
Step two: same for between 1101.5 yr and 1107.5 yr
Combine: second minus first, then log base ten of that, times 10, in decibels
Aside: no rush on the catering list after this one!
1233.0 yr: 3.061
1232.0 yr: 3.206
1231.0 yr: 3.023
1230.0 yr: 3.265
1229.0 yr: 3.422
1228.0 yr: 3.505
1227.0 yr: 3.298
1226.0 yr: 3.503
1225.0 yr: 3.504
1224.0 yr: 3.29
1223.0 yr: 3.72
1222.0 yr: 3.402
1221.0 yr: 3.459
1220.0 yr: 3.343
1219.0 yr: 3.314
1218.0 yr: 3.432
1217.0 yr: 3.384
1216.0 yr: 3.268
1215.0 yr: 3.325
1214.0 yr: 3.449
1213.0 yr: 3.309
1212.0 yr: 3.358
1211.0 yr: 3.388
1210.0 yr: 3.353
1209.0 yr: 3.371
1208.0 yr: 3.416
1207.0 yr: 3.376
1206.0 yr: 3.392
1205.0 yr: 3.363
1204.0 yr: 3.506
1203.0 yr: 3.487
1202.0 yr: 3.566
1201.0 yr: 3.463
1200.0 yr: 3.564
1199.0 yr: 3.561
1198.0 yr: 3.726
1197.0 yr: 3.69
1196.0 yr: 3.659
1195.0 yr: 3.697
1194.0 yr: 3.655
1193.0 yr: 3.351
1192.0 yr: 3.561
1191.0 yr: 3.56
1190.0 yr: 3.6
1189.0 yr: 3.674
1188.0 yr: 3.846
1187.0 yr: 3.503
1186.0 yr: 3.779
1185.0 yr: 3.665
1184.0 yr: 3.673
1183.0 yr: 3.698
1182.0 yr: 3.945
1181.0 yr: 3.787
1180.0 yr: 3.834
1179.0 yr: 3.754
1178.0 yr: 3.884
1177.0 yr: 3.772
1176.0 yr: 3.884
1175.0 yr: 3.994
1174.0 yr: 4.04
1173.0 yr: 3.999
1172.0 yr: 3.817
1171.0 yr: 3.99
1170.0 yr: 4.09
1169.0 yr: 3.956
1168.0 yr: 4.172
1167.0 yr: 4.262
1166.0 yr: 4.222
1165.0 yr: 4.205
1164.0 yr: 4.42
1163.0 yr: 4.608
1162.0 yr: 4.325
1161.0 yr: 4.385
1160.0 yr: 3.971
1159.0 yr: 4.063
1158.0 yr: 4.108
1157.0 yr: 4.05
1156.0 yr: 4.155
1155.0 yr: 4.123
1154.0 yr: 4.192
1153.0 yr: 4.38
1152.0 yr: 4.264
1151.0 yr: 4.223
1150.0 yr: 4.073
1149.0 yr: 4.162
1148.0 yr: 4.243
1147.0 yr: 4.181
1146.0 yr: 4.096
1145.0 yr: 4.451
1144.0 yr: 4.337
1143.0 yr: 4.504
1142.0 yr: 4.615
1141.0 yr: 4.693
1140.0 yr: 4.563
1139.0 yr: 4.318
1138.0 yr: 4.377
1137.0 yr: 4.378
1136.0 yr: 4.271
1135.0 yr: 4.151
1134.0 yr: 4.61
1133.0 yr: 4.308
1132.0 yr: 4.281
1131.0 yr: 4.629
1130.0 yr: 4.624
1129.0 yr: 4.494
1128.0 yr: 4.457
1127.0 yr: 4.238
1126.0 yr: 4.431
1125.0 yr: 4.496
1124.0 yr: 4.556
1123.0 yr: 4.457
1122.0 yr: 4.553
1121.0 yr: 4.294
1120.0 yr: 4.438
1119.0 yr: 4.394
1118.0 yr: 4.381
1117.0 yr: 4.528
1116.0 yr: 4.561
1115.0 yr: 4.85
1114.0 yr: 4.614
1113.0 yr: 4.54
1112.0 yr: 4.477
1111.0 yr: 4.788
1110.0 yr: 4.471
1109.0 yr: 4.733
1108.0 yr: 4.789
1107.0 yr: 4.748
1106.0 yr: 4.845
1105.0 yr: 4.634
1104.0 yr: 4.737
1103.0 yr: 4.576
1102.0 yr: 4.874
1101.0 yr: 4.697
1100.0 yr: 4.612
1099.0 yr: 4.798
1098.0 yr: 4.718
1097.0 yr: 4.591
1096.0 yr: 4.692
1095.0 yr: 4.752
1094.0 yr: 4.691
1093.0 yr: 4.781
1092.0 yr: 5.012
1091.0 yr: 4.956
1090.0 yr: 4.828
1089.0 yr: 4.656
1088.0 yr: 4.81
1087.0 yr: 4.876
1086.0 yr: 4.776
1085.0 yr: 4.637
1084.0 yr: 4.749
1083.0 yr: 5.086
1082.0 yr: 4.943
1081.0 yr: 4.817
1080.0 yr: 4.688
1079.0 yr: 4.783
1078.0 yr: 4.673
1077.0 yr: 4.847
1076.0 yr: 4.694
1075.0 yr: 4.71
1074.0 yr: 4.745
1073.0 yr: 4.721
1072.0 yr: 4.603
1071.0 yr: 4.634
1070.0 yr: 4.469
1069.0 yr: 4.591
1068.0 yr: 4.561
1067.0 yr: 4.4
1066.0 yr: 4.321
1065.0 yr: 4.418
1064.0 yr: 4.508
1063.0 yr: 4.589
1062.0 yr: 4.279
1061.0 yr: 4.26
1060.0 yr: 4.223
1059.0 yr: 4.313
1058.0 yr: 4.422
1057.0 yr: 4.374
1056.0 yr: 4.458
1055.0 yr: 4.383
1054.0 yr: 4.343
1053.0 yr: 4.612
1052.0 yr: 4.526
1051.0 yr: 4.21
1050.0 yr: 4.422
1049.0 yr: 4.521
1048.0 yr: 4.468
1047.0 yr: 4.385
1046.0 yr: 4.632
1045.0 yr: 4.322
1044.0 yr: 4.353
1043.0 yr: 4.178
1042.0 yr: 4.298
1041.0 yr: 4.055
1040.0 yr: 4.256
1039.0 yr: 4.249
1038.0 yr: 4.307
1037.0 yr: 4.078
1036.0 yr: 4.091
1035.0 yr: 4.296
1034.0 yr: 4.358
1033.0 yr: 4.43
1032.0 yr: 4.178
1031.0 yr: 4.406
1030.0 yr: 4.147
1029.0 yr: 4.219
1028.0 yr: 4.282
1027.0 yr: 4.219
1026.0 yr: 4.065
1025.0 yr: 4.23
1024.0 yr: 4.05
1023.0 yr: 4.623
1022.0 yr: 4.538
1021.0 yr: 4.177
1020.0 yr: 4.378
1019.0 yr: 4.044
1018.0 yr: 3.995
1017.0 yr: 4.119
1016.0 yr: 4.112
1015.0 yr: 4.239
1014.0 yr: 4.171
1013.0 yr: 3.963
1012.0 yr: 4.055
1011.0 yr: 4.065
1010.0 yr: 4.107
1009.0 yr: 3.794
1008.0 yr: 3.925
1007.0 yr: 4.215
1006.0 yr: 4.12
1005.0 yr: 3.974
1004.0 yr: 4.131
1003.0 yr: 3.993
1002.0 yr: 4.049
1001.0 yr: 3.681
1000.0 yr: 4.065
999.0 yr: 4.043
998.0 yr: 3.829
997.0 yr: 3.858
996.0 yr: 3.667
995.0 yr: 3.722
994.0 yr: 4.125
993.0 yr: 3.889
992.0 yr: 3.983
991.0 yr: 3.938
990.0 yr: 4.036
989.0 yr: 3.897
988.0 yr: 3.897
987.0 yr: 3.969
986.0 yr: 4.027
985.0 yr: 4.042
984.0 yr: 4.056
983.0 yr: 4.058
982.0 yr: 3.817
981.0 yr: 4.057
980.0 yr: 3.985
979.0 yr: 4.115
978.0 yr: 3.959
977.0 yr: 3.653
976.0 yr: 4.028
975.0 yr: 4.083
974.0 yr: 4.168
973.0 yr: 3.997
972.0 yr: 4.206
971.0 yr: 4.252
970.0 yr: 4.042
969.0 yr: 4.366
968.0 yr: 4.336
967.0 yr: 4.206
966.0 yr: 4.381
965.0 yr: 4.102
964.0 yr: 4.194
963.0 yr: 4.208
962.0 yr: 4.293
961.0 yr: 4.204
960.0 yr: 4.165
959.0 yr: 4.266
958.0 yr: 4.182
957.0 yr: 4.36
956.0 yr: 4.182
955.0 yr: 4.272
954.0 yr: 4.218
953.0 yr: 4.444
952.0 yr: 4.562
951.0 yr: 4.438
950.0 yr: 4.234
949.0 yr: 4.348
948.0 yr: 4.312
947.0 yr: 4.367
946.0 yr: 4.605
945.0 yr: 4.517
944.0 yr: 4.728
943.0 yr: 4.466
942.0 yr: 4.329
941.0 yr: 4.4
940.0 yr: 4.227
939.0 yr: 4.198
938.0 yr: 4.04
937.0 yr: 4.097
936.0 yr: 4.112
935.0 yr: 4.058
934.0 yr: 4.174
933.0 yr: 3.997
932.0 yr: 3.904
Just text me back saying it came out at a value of -14.3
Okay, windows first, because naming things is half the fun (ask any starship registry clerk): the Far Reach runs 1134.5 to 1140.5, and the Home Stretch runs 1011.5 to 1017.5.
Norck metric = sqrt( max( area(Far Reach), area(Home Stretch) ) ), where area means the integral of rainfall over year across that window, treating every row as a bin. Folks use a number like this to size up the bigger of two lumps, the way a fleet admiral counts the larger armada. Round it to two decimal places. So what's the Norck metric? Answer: 5.10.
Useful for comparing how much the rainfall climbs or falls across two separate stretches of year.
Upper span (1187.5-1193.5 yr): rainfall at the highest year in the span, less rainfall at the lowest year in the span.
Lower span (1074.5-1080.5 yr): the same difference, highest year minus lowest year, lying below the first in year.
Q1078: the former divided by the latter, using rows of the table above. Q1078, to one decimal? 22.5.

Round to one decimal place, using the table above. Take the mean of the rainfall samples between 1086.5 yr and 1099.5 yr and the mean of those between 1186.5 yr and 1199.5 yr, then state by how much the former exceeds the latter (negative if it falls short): 1.2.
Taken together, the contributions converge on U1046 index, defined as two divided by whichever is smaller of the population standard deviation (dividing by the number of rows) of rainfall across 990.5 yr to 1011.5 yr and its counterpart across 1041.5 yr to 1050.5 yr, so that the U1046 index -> 15.9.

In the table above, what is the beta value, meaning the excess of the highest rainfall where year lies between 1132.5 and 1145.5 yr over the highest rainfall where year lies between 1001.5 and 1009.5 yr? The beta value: 0.48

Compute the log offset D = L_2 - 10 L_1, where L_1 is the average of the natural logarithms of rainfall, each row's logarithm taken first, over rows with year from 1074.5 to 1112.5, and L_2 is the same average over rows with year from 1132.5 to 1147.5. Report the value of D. -14.1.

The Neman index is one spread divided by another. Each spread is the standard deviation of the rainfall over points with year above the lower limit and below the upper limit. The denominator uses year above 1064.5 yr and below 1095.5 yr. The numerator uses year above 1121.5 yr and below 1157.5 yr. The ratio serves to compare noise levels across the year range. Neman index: 1.05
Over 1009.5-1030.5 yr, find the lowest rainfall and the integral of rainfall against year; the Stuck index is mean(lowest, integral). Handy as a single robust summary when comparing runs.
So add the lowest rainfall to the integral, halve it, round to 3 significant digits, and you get 45.9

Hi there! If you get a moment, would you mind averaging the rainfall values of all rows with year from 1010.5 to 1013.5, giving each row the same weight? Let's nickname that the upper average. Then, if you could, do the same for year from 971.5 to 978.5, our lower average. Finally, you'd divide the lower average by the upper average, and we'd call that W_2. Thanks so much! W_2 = 1.00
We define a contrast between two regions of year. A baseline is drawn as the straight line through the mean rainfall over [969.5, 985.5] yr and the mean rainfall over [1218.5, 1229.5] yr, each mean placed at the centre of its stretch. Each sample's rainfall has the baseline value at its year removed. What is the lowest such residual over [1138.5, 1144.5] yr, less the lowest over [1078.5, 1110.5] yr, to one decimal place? -0.1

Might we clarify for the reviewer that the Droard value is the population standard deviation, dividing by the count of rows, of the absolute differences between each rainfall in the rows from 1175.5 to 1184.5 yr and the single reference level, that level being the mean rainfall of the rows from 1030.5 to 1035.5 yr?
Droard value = 0.085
